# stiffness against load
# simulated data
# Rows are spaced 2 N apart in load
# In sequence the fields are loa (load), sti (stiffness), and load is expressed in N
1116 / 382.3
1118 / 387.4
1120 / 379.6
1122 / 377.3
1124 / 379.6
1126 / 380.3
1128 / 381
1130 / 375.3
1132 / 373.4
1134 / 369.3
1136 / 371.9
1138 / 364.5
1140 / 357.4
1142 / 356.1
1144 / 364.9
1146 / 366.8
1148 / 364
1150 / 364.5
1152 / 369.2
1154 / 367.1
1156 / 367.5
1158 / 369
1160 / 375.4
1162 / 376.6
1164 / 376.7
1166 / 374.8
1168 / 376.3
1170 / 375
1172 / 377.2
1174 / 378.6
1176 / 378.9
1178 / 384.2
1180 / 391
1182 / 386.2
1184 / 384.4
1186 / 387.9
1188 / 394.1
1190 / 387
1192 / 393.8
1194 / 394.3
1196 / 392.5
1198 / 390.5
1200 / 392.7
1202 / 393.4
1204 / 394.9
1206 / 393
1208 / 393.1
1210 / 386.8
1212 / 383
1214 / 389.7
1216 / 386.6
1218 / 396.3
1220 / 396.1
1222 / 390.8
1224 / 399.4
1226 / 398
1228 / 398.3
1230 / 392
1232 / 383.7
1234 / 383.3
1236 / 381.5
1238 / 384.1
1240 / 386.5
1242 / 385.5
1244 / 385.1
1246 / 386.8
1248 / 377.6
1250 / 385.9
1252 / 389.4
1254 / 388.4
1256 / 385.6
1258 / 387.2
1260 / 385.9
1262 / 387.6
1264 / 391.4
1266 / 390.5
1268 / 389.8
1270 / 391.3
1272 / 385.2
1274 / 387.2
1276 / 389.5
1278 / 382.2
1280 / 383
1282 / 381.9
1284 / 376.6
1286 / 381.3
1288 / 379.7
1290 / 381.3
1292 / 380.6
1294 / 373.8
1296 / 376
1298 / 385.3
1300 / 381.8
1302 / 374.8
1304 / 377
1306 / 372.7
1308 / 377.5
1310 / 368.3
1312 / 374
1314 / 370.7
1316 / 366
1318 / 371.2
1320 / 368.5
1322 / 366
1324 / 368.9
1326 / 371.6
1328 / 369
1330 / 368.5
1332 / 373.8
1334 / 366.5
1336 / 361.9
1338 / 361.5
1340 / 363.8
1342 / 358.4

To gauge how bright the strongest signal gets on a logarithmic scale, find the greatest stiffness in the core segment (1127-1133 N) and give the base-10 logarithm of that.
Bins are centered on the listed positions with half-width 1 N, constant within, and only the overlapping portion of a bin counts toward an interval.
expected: 2.581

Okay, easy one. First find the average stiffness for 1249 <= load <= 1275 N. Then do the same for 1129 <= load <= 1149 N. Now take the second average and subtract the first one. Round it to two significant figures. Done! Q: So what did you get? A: -22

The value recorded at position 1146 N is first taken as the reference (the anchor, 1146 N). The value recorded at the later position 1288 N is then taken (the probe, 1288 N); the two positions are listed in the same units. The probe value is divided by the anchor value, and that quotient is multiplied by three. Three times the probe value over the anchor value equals 3.11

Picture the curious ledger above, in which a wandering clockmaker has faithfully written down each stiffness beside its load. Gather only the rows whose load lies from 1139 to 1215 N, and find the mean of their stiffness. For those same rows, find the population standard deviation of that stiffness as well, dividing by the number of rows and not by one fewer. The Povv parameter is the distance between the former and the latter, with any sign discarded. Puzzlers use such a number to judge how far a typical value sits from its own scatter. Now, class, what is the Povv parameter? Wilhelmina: 369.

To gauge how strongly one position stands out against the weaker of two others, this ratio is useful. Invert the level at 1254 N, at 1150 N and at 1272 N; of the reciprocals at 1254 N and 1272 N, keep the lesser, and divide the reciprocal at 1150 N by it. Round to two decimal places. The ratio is 1.07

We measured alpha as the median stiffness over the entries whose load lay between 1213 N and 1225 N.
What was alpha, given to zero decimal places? 393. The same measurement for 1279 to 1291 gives 381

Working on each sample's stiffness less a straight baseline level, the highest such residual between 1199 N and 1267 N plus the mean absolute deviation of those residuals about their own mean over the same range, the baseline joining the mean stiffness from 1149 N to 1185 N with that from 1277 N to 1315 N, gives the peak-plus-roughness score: 27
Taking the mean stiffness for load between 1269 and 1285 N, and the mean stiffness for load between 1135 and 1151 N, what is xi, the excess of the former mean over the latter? 21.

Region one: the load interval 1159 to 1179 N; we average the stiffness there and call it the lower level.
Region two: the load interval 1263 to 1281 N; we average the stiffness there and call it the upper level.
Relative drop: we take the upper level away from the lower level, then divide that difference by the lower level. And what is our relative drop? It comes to -0.028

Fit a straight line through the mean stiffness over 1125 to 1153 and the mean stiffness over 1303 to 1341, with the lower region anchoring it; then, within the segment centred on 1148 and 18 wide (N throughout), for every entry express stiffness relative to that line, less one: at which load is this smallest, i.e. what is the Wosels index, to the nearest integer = 1142 N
